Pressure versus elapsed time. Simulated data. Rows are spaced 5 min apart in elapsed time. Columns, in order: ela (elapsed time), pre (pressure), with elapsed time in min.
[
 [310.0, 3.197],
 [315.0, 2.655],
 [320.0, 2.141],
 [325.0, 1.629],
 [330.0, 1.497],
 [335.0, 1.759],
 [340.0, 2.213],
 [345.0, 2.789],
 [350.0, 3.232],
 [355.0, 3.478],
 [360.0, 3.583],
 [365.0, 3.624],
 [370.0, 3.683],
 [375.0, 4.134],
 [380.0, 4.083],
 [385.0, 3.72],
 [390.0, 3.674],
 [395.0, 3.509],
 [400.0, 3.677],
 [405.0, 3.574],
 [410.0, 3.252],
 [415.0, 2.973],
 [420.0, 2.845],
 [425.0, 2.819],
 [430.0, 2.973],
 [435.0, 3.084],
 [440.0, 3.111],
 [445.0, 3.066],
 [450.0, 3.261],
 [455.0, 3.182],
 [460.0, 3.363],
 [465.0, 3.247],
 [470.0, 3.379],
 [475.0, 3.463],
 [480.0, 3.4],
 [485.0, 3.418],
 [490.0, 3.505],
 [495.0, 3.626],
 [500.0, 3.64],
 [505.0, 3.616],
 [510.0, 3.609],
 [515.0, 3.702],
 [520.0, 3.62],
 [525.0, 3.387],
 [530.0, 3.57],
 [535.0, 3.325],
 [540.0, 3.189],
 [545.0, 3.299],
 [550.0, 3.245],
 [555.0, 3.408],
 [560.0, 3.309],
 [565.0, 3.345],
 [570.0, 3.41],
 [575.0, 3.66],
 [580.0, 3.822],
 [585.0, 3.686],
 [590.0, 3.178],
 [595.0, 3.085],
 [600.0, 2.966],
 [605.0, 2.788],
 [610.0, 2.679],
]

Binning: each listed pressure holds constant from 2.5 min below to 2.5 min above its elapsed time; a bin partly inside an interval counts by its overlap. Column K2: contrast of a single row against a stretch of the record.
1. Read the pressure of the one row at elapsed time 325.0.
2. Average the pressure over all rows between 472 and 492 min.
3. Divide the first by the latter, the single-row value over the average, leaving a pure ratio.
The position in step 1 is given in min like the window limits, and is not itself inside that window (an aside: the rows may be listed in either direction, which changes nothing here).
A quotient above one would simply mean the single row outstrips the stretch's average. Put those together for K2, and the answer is 0.47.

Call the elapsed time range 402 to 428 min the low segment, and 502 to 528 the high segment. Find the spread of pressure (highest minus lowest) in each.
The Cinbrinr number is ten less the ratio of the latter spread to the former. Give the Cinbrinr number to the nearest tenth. 9.6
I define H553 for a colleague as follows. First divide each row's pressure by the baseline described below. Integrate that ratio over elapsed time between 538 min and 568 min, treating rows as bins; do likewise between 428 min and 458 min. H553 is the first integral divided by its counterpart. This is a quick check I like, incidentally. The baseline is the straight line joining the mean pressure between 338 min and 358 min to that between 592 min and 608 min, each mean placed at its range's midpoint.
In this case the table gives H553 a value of 1.06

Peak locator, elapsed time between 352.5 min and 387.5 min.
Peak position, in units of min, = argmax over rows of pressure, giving 375.0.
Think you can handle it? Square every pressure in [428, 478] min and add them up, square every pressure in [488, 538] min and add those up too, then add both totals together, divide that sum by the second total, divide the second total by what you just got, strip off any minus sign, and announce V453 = 70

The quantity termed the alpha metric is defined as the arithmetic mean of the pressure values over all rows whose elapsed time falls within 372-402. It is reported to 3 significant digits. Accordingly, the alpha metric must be 3.80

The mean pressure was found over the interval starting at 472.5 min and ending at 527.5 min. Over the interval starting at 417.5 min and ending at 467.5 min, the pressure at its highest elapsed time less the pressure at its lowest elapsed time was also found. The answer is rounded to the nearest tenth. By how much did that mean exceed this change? 3.1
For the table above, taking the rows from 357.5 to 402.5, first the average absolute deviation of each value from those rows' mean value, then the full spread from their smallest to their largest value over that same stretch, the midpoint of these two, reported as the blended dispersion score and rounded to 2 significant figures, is 0.39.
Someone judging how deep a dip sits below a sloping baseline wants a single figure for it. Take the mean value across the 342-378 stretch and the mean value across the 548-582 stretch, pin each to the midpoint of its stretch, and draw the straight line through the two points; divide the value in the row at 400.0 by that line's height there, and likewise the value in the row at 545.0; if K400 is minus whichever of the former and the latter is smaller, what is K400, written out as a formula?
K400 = -0.95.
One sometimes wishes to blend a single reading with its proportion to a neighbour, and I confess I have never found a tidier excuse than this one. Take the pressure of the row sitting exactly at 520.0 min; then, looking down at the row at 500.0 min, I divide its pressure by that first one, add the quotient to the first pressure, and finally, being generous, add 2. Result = 6.63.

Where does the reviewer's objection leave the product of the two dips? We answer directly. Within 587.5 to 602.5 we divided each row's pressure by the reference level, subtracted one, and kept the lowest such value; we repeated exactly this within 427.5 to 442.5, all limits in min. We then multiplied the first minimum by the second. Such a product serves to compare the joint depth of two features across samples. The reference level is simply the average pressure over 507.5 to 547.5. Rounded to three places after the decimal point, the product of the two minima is 0.020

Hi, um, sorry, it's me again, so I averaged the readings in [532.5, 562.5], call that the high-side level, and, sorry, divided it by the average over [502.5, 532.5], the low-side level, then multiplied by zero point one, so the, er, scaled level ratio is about 0.092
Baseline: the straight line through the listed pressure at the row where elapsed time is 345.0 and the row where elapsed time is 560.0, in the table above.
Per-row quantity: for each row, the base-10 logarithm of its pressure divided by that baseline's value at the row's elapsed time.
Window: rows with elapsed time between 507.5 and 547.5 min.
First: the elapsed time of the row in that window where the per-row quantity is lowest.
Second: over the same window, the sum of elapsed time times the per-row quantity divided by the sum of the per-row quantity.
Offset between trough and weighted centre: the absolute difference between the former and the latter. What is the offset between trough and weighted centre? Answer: 21.2 min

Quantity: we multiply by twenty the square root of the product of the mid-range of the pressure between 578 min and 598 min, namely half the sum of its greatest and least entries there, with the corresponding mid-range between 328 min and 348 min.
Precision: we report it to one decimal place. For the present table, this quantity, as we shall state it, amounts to 54.4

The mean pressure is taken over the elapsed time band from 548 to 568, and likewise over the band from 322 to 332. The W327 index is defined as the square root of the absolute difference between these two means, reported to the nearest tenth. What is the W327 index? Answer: 1.3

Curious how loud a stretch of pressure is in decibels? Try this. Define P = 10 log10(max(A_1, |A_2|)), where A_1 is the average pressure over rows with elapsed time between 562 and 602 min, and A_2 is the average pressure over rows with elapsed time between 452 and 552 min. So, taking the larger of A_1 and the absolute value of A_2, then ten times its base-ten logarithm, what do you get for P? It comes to 5.36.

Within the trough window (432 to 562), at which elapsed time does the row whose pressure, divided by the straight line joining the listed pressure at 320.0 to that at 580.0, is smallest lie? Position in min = 550.0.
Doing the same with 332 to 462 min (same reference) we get 335.0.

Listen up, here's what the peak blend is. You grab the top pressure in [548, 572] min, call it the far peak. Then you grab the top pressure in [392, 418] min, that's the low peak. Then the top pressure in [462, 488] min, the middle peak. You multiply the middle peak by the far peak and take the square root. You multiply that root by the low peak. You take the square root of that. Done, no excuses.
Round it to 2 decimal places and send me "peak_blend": 3.55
